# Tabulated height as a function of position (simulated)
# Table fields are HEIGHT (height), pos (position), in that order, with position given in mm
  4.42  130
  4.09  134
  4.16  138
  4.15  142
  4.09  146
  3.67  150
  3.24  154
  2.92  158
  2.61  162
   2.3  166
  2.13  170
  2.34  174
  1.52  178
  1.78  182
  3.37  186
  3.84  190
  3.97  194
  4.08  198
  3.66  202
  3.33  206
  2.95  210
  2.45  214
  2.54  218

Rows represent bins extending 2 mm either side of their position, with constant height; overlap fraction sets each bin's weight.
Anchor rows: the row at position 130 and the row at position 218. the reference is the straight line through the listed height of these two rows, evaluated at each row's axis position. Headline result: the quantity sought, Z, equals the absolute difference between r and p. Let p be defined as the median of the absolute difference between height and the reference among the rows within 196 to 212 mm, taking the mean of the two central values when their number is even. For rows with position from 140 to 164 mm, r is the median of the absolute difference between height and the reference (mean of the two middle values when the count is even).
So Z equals 0.16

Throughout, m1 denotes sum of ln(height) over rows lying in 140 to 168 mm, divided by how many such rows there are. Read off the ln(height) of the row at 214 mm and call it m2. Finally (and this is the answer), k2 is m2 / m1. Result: 0.77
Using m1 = 1.17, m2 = 0.90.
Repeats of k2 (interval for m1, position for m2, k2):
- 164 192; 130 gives 1.74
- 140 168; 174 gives 0.73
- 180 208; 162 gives 0.80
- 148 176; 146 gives 1.42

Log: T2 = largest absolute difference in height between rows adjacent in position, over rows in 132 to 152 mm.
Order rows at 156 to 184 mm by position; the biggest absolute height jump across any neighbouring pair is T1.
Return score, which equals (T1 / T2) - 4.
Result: -2.0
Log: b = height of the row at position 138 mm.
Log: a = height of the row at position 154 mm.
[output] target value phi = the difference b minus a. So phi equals 0.9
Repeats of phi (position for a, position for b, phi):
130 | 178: -2.9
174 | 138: 1.8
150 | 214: -1.2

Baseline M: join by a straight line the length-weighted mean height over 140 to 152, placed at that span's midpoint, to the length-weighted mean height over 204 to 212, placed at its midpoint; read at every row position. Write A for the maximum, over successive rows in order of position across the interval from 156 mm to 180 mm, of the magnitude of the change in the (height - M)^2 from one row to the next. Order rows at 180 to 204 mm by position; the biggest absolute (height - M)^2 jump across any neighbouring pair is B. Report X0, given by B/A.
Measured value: 1.16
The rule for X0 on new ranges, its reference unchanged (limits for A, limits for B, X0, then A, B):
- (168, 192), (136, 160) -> 0.14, 2.9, 0.40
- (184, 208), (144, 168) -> 1.43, 0.5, 0.65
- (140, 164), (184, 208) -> 0.87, 0.5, 0.46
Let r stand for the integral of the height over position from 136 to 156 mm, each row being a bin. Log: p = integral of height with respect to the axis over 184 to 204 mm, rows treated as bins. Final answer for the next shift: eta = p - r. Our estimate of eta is -2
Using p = 76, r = 77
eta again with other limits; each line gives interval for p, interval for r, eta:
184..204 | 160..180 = 32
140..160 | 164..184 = 32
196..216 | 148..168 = 7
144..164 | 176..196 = 8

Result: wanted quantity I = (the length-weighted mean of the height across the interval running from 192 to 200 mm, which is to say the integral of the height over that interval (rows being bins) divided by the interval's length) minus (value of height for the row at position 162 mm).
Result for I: 1.4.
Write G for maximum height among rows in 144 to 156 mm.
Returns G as 4.09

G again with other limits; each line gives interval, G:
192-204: 4.08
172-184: 2.34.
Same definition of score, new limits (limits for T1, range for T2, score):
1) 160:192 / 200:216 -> -0.8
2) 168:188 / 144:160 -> -0.3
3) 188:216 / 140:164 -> -2.8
